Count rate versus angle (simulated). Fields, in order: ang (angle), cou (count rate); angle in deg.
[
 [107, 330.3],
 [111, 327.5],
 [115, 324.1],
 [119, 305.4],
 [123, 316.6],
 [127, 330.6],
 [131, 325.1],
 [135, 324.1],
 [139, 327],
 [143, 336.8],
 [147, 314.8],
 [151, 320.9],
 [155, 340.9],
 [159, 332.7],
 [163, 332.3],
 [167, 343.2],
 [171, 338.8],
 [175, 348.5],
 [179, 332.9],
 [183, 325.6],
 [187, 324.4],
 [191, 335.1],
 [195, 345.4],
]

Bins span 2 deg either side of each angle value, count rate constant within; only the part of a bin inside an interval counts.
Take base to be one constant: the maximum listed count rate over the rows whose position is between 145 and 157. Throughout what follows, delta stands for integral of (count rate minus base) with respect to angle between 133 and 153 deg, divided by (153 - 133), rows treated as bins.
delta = -16.2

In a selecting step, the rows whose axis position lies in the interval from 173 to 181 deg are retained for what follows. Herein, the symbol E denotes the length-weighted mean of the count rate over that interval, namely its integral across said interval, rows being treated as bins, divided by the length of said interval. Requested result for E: 341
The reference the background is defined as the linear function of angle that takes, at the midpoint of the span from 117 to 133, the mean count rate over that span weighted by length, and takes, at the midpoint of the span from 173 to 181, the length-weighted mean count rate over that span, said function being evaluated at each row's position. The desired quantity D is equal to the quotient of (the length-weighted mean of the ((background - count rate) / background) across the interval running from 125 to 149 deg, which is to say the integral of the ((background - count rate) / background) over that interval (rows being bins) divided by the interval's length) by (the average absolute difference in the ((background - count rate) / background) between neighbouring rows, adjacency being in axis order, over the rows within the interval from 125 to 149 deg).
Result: -0.25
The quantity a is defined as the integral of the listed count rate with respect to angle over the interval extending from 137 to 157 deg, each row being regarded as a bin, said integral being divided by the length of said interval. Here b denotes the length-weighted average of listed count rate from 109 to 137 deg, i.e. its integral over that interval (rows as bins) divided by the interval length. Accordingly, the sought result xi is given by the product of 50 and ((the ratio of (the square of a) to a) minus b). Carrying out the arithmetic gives 308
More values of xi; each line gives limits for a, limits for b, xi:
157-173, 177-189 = 456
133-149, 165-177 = -891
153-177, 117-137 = 952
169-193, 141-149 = 421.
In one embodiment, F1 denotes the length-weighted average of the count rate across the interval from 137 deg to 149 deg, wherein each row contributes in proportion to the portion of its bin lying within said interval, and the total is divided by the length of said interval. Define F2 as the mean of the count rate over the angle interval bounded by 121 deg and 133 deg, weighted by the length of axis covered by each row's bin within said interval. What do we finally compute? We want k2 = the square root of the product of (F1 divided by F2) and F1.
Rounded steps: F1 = 326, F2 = 324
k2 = 18.1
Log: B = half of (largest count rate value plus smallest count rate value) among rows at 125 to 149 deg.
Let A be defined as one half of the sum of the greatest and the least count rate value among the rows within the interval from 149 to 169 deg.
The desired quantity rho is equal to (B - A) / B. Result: -0.02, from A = 332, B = 326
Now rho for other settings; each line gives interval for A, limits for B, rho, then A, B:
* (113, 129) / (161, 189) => 0.05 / 318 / 336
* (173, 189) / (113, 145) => -0.05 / 336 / 321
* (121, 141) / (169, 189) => 0.04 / 324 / 336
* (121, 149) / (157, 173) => 0.04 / 326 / 338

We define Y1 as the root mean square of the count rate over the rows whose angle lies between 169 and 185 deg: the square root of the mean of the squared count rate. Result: 337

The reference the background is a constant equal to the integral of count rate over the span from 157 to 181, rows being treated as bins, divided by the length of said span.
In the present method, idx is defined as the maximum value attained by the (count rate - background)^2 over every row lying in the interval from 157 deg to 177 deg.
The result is 109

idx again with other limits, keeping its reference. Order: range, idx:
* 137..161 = 541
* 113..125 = 1067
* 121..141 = 461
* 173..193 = 187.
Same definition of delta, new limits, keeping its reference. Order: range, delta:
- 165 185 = -3.1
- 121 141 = -16.2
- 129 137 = -16.3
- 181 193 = -12.5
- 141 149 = -15.1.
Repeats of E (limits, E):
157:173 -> 337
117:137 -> 320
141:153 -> 324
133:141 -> 326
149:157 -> 331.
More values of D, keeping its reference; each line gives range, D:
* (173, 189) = 0.98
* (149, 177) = -0.20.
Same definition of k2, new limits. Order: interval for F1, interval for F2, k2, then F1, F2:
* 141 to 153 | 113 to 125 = 18.3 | 324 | 315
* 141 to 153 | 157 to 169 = 17.7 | 324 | 336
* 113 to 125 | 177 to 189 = 17.4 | 315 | 328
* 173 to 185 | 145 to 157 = 18.6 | 336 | 326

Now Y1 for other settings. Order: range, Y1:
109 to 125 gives 319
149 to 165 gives 332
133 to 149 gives 326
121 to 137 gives 324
